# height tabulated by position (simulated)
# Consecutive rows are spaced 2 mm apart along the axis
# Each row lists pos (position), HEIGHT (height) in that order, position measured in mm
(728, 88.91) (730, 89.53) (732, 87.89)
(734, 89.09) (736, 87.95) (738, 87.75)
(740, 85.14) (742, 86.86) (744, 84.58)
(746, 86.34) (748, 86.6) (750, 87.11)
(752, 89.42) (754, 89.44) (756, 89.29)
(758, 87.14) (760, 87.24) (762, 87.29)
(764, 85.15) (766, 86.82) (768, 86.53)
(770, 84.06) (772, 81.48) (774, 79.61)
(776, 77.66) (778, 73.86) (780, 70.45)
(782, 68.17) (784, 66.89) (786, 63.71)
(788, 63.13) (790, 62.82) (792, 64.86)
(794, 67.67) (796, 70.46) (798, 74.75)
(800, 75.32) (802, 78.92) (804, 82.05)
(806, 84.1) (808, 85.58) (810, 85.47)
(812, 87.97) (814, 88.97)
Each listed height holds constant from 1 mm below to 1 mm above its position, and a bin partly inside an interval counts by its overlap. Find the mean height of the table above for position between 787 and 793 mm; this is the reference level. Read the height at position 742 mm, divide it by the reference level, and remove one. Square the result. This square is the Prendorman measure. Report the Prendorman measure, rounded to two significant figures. 0.13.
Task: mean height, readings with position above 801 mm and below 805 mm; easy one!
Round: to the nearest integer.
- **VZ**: 80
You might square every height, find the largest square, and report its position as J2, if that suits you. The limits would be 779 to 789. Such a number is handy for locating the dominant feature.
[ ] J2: 780 mm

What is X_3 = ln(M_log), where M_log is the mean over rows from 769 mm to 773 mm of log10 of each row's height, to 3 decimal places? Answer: 0.651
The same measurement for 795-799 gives 0.621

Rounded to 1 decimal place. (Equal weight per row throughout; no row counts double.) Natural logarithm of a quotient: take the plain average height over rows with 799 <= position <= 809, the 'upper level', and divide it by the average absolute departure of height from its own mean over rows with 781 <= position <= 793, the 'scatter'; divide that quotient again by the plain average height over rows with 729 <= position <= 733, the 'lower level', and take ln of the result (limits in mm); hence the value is -0.6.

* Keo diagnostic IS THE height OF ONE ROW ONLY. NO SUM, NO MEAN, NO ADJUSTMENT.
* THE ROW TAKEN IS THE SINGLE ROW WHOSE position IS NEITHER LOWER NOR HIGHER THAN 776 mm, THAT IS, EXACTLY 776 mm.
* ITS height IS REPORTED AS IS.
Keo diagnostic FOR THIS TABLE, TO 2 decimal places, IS 77.66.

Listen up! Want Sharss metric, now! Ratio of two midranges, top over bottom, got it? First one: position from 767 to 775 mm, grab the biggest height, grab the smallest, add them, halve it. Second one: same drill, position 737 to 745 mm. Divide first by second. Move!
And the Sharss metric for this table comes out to 0.96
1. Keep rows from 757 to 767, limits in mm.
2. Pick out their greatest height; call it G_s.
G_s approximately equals 87.29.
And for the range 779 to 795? 70.45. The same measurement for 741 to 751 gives 87.11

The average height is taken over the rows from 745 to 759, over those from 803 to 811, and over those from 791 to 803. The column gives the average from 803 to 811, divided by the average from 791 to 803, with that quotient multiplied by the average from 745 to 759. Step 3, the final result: 103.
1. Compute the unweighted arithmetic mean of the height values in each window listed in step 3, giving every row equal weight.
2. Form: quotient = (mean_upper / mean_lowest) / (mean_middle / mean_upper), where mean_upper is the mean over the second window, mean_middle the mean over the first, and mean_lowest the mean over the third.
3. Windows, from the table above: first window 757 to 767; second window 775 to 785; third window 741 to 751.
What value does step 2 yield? 0.68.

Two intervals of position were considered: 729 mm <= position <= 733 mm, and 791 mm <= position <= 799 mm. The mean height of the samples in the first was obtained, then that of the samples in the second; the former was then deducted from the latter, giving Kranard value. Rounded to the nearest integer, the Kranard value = -19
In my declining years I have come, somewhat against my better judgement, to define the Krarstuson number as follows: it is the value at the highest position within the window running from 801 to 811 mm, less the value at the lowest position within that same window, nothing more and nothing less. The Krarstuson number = 7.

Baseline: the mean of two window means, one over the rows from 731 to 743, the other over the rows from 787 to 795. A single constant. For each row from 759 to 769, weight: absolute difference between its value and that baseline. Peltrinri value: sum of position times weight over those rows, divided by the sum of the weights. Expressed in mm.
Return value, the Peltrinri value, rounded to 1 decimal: 763.9 mm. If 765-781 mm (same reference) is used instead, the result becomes 770.9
